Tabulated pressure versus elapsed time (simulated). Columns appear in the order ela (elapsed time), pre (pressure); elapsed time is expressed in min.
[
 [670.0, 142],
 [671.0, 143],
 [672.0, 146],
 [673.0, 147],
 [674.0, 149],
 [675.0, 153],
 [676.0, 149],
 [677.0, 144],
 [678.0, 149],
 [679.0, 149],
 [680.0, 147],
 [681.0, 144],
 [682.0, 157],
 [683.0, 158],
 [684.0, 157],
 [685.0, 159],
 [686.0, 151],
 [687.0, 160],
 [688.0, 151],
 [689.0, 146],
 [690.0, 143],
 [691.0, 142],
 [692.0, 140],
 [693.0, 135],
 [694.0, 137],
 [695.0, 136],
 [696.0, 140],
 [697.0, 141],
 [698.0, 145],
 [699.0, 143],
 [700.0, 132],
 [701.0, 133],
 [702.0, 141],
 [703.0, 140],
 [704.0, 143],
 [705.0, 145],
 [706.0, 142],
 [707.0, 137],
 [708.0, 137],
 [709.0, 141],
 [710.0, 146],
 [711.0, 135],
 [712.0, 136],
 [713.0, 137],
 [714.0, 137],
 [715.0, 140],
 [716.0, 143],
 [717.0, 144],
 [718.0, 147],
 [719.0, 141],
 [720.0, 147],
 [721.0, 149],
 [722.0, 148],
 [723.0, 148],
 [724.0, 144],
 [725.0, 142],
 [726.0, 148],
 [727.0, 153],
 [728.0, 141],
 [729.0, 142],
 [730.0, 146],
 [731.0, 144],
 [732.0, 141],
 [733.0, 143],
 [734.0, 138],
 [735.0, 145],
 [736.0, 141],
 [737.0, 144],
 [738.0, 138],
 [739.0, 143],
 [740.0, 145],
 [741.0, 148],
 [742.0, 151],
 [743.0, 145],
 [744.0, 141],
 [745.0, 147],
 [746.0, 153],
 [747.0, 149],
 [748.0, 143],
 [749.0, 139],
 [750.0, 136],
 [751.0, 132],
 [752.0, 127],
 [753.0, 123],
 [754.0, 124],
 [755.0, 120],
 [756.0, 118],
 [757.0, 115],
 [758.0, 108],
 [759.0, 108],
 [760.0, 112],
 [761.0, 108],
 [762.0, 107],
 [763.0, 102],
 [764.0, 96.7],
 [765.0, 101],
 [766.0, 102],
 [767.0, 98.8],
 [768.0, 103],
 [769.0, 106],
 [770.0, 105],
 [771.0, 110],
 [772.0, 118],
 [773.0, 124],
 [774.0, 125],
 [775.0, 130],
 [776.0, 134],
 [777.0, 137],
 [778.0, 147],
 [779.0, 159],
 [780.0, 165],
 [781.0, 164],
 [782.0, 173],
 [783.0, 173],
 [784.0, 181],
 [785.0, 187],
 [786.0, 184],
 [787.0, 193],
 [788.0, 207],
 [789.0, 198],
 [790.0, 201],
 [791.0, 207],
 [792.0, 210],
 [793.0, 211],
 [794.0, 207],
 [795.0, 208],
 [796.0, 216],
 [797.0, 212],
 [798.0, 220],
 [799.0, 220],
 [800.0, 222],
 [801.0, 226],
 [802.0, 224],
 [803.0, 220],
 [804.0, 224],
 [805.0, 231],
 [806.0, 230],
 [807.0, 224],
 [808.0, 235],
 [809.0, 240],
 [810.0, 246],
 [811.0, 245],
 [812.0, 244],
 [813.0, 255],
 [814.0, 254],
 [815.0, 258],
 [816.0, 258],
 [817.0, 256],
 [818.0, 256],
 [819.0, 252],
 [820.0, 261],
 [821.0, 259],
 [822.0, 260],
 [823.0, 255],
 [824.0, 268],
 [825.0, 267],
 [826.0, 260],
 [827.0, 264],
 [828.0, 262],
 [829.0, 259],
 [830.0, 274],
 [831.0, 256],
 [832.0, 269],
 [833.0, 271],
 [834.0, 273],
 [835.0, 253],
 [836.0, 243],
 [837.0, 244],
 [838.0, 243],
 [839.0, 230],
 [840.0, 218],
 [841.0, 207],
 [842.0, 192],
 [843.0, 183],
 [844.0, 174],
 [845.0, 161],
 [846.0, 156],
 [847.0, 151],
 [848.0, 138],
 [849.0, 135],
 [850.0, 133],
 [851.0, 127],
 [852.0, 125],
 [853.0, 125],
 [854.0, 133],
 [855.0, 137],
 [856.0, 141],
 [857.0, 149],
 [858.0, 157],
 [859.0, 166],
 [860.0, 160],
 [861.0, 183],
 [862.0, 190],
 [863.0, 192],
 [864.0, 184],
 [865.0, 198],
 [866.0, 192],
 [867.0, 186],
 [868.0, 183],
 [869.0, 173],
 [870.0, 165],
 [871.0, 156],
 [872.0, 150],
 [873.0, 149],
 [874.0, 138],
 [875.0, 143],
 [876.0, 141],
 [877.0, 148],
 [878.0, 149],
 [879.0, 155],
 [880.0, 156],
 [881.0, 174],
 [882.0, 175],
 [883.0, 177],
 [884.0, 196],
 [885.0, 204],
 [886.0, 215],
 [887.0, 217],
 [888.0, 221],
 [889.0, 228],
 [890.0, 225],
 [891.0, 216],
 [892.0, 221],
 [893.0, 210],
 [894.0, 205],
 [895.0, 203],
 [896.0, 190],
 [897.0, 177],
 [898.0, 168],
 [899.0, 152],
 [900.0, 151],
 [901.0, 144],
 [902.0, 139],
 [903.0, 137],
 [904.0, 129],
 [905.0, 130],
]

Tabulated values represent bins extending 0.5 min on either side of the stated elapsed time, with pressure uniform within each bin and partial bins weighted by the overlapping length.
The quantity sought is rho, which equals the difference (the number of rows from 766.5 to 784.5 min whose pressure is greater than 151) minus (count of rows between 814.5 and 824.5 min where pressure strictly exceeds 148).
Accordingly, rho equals -4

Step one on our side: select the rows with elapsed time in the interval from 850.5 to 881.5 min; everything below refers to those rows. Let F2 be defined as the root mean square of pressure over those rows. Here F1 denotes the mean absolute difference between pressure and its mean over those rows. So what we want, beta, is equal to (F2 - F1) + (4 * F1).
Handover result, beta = 215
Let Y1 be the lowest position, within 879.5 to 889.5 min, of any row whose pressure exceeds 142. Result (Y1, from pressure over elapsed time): 880.0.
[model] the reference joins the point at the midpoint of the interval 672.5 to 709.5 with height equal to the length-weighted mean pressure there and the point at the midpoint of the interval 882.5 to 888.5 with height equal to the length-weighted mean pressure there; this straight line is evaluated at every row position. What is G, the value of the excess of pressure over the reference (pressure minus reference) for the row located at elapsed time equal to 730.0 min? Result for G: -11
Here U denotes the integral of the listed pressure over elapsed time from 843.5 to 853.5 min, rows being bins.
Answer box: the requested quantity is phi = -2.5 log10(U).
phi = -7.88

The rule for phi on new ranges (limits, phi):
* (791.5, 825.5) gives -9.77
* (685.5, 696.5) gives -8.00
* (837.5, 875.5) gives -9.50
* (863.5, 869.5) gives -7.62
